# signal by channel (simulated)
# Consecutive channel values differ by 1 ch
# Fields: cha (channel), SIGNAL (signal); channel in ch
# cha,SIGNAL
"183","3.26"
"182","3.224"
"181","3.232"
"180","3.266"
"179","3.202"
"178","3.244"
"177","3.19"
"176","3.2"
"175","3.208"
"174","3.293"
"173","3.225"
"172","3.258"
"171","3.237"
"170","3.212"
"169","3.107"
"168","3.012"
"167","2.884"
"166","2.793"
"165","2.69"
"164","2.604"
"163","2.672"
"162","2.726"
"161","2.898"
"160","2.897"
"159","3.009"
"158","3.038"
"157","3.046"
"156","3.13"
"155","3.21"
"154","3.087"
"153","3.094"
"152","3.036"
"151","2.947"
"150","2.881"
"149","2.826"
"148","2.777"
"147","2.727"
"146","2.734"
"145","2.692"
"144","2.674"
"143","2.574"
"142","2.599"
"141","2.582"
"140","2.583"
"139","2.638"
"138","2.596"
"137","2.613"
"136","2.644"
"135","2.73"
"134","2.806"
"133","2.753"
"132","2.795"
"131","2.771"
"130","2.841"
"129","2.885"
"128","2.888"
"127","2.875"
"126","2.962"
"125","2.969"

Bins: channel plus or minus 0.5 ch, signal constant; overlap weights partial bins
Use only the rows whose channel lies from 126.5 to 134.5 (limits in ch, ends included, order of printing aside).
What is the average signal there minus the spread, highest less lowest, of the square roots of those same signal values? 2.79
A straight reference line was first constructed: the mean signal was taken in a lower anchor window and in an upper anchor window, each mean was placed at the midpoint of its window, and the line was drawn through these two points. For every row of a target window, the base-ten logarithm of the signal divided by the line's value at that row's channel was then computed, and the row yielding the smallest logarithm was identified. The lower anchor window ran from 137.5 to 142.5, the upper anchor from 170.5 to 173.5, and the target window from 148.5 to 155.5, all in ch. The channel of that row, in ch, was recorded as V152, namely 149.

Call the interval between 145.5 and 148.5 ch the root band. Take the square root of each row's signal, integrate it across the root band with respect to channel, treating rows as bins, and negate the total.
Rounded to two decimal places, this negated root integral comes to -4.97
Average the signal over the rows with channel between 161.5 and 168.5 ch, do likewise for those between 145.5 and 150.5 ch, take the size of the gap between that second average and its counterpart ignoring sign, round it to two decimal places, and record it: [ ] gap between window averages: 0.02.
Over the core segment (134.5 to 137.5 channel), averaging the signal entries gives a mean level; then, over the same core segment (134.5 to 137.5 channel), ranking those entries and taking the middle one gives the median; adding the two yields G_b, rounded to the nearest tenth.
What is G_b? 5.3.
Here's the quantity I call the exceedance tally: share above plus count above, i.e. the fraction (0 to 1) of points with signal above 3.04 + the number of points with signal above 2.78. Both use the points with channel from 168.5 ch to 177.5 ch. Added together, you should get 10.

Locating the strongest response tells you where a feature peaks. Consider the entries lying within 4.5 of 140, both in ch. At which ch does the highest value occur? 144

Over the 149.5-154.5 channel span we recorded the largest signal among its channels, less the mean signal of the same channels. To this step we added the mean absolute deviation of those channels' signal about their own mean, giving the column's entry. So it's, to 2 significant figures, 0.16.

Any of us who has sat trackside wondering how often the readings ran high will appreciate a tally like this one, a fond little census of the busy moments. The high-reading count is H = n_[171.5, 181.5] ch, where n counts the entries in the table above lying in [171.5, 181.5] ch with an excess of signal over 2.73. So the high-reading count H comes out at 10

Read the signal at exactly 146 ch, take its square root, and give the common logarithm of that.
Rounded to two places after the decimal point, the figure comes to 0.22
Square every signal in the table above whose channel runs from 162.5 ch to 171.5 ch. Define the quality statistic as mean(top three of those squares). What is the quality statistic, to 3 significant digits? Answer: 10.1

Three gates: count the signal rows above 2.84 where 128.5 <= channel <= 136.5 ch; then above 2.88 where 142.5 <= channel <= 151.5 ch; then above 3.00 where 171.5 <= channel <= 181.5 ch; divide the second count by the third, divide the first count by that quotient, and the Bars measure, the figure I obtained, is 10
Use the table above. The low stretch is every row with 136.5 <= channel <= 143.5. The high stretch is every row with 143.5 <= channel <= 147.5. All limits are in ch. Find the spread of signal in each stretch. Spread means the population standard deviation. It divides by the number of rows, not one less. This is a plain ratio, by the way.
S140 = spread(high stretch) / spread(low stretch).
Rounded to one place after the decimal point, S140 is 1.2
